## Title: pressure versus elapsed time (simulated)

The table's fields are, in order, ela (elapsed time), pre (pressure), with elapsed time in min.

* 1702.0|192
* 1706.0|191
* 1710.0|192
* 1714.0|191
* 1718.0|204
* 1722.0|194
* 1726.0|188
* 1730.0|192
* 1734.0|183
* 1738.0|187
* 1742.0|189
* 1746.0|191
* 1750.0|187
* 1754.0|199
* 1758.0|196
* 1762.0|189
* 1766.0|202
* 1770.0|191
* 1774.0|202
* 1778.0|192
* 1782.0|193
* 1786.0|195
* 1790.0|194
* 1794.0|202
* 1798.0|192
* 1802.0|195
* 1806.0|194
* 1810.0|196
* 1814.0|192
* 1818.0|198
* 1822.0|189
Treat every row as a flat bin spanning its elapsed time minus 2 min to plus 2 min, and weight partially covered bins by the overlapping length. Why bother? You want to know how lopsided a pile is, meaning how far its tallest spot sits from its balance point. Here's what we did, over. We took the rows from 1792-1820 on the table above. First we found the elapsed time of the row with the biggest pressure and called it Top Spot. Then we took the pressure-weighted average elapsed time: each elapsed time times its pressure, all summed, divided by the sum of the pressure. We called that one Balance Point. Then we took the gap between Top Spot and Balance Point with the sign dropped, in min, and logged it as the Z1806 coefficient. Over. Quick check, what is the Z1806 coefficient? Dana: 12.0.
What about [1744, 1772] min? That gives 7.9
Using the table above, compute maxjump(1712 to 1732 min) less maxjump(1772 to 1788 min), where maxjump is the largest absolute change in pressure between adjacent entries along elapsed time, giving 3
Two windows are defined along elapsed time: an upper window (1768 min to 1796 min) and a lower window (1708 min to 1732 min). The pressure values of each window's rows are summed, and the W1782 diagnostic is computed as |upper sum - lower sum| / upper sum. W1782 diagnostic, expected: 0.15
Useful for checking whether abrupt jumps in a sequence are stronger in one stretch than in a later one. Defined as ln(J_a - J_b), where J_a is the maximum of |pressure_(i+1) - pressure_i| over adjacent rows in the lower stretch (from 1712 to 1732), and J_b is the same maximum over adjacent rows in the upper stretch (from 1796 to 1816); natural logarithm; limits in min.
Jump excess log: 2.2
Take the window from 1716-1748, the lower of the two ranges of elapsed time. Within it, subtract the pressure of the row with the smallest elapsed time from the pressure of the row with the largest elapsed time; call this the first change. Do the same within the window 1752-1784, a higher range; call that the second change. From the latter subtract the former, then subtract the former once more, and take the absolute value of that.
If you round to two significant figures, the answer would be 20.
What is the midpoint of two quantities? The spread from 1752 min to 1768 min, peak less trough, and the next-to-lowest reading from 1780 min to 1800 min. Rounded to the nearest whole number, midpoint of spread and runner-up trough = 103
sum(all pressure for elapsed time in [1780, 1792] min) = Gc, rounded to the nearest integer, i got 582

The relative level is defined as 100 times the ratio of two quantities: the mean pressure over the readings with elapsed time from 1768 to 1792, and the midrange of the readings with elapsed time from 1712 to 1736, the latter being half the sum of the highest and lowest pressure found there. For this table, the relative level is 101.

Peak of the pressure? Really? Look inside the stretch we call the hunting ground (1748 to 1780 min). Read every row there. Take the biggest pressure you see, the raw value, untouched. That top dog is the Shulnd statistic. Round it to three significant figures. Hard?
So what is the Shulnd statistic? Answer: 202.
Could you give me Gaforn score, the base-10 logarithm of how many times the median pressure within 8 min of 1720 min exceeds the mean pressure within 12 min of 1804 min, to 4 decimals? -0.0060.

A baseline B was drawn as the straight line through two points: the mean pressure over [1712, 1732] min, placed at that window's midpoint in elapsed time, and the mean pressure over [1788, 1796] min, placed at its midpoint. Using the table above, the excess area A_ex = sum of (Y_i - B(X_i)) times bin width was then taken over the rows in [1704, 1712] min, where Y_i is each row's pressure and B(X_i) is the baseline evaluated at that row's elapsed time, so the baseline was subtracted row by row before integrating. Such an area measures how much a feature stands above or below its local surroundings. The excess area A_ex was -12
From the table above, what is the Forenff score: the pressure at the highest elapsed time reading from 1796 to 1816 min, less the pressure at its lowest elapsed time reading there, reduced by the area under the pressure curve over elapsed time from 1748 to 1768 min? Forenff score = -3892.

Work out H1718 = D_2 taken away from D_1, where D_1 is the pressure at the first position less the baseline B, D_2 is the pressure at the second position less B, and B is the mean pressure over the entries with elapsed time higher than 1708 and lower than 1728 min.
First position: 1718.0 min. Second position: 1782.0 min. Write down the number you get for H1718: 11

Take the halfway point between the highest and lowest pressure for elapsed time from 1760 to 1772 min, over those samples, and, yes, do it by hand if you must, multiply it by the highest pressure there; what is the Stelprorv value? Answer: 39491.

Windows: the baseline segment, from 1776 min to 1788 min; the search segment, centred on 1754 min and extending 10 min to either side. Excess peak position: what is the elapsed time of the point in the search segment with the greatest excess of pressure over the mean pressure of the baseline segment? 1754.0 min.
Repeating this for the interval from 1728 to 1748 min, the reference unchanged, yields 1730.0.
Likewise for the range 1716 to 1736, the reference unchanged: 1718.0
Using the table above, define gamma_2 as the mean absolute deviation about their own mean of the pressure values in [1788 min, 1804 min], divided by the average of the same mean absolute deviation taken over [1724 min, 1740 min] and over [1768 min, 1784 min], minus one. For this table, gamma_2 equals 0.0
